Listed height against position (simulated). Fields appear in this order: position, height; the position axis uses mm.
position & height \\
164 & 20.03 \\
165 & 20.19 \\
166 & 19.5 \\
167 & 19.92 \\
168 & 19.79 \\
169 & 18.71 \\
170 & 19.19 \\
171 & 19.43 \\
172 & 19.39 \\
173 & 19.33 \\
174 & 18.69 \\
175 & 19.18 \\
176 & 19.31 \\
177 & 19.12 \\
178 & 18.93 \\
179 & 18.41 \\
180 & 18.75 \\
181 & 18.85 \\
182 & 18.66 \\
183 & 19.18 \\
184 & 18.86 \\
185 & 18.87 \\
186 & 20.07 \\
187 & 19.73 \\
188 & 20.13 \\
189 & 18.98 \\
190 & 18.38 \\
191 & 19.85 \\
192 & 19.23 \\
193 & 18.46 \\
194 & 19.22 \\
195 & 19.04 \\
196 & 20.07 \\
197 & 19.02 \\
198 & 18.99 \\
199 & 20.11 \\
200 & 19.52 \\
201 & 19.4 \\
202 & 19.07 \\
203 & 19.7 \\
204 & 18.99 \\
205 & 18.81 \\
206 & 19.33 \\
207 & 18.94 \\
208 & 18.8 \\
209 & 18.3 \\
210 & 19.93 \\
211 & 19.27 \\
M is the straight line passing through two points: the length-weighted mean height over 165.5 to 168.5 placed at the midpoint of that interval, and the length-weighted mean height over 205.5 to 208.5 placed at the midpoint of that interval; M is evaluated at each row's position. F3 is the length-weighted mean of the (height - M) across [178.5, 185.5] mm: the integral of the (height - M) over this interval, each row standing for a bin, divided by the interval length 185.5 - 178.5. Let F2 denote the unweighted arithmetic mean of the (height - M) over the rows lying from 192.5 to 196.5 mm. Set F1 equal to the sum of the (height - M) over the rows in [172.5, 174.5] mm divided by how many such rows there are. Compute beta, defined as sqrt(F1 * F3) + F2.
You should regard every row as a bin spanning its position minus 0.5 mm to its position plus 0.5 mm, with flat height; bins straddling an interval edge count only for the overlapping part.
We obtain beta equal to 0.6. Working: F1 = -0.6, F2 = 0.0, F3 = -0.7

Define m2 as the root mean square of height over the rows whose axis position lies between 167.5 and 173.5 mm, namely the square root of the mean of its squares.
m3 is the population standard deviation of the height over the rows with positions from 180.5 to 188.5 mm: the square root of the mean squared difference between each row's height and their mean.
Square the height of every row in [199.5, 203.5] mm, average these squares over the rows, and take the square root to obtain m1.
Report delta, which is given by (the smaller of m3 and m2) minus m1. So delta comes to -18.9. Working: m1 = 19.4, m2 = 19.3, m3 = 0.6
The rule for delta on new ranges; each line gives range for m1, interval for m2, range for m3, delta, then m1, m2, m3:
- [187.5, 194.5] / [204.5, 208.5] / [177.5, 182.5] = -19.0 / 19.2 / 19.0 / 0.2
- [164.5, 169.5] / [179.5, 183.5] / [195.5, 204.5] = -19.2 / 19.6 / 18.9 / 0.4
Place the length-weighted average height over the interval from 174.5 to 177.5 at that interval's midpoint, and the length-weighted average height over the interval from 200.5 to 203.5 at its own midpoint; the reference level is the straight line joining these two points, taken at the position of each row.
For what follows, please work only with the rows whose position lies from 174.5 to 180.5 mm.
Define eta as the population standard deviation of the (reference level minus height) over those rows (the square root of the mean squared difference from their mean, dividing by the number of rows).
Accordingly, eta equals 0.31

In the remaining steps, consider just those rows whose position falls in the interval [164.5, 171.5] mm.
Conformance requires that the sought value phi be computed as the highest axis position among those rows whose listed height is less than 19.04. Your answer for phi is 169 mm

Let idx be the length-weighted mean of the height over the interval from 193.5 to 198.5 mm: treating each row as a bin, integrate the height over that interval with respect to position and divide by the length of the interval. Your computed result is 19.3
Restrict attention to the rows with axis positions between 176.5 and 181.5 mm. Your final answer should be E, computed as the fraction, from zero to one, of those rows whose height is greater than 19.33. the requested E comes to 0.00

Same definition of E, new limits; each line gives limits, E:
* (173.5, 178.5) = 0.00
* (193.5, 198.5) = 0.20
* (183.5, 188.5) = 0.60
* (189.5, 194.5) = 0.20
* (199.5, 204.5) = 0.60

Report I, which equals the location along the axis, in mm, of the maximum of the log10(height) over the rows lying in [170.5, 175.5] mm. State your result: 171 mm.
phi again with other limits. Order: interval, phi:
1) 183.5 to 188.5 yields 185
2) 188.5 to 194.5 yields 193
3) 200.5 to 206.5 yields 205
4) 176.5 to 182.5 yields 182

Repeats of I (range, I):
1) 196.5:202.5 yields 199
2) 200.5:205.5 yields 203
